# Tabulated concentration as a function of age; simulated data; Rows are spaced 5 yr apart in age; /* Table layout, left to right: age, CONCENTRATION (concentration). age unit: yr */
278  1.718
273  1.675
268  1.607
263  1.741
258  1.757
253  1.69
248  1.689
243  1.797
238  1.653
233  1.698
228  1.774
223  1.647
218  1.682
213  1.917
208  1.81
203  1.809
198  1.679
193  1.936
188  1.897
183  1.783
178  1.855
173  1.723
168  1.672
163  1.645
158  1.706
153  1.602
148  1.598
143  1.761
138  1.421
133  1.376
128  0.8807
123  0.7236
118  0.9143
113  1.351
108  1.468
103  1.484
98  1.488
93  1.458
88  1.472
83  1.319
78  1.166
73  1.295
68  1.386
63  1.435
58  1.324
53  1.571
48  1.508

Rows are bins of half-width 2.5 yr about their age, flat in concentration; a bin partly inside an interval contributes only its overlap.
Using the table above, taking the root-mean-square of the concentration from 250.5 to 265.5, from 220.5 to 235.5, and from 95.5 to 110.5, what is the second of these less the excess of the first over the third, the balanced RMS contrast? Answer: 1.46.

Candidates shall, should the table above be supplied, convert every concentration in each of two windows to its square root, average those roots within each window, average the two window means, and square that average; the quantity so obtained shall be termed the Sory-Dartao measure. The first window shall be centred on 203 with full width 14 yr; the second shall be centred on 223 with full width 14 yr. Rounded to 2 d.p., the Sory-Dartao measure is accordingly 1.73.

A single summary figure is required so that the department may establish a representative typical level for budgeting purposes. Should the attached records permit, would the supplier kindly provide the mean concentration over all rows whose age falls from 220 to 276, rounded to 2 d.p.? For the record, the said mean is 1.70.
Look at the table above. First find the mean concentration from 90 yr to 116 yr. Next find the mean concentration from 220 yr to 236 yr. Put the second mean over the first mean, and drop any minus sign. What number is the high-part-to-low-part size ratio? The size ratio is 1.18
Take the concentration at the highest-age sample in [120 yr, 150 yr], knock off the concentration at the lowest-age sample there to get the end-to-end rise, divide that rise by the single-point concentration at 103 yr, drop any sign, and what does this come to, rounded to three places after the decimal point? 0.589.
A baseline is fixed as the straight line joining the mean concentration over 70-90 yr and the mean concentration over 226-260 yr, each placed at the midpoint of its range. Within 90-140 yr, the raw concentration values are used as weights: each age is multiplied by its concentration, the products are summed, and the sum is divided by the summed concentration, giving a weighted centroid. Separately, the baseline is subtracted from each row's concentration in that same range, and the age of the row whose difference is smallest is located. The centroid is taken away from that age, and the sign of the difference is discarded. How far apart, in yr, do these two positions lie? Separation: 8.9 yr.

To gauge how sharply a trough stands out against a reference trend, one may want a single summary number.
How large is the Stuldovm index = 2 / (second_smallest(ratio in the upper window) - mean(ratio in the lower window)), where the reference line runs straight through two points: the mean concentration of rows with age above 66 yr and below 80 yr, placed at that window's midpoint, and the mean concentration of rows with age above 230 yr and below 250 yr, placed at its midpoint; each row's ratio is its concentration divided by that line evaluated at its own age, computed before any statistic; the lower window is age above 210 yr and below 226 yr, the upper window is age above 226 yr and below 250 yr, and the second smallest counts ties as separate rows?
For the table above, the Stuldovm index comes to -24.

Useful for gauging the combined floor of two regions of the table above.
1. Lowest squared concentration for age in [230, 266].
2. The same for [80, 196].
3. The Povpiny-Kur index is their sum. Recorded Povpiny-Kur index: 3.3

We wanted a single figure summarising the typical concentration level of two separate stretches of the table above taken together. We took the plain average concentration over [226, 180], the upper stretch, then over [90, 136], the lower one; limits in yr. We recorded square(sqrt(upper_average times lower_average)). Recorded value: 2.2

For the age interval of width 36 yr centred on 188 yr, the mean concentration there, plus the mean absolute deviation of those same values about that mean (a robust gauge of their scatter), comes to 1.88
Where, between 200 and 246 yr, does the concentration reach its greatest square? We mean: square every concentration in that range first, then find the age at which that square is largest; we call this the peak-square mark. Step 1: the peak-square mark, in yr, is 213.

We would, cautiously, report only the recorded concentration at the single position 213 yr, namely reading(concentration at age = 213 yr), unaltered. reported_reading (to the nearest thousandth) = 1.917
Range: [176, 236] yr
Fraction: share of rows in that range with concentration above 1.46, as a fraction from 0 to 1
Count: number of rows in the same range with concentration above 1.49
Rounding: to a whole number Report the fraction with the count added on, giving 13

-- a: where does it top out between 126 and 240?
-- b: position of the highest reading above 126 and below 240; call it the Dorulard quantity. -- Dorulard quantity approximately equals 193 yr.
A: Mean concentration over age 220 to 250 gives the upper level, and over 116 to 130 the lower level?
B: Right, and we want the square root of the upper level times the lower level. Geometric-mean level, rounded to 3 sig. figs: 1.20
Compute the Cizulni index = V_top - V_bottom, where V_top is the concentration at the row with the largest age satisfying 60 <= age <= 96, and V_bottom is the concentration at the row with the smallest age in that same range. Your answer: 0.02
